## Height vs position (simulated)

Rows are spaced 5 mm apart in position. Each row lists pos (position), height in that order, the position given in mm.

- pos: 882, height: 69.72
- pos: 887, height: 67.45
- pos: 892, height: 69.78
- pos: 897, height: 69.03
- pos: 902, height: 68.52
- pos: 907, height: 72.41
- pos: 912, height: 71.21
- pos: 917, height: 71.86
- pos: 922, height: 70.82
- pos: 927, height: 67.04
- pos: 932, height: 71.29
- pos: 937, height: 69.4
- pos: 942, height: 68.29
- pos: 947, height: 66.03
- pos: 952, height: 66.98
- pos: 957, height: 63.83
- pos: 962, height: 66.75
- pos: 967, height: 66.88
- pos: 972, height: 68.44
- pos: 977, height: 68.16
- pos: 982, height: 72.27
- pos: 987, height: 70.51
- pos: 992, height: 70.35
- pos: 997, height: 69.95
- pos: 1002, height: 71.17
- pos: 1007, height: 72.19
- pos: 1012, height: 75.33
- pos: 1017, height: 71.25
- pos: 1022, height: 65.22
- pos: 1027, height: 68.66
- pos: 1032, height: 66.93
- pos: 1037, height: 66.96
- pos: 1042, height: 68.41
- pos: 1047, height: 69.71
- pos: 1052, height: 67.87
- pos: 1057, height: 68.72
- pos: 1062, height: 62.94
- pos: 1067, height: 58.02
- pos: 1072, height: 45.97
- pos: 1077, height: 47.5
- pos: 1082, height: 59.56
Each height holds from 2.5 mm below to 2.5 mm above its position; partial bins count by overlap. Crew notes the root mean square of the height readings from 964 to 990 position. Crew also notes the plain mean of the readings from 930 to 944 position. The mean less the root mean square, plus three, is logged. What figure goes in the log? 3.4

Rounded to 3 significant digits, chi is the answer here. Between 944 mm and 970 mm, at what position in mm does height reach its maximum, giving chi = 952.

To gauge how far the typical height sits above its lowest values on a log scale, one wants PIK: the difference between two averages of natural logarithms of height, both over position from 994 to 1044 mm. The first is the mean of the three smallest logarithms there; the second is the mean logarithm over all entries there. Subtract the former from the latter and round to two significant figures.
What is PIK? 0.047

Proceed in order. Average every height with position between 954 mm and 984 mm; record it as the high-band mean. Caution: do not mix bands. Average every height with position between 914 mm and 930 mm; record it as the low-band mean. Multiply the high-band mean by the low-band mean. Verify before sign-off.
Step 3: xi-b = 4734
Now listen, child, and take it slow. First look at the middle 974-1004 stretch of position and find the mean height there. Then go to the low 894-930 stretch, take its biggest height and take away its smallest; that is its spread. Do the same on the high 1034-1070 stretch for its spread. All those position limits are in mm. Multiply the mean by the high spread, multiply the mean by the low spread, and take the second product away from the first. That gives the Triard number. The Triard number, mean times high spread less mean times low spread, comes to 445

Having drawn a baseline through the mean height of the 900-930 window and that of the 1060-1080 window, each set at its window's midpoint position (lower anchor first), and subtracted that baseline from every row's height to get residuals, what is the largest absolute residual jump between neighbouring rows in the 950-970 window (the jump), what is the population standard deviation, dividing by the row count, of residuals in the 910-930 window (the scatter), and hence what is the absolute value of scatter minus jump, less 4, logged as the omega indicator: -2.0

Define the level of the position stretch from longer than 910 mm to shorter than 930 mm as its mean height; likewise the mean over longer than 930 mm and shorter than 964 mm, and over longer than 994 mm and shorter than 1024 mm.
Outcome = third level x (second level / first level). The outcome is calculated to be 68.1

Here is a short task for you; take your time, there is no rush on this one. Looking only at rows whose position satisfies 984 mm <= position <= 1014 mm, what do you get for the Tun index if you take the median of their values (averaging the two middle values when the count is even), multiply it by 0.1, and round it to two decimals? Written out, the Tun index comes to 7.08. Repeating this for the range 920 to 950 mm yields 6.88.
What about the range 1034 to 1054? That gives 6.81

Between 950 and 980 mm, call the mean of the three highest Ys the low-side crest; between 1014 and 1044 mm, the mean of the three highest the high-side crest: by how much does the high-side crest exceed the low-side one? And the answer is 1.6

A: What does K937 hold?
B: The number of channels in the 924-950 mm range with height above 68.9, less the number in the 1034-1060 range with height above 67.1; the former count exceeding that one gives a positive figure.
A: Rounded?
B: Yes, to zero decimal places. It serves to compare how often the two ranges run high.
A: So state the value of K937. -2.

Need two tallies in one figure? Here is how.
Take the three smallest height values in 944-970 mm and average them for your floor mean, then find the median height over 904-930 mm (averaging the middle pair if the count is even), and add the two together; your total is 137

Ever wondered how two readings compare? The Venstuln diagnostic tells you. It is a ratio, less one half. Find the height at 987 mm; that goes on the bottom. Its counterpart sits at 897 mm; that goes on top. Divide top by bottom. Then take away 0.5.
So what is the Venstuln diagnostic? 0.48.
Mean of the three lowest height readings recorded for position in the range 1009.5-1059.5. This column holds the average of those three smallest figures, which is 66.4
